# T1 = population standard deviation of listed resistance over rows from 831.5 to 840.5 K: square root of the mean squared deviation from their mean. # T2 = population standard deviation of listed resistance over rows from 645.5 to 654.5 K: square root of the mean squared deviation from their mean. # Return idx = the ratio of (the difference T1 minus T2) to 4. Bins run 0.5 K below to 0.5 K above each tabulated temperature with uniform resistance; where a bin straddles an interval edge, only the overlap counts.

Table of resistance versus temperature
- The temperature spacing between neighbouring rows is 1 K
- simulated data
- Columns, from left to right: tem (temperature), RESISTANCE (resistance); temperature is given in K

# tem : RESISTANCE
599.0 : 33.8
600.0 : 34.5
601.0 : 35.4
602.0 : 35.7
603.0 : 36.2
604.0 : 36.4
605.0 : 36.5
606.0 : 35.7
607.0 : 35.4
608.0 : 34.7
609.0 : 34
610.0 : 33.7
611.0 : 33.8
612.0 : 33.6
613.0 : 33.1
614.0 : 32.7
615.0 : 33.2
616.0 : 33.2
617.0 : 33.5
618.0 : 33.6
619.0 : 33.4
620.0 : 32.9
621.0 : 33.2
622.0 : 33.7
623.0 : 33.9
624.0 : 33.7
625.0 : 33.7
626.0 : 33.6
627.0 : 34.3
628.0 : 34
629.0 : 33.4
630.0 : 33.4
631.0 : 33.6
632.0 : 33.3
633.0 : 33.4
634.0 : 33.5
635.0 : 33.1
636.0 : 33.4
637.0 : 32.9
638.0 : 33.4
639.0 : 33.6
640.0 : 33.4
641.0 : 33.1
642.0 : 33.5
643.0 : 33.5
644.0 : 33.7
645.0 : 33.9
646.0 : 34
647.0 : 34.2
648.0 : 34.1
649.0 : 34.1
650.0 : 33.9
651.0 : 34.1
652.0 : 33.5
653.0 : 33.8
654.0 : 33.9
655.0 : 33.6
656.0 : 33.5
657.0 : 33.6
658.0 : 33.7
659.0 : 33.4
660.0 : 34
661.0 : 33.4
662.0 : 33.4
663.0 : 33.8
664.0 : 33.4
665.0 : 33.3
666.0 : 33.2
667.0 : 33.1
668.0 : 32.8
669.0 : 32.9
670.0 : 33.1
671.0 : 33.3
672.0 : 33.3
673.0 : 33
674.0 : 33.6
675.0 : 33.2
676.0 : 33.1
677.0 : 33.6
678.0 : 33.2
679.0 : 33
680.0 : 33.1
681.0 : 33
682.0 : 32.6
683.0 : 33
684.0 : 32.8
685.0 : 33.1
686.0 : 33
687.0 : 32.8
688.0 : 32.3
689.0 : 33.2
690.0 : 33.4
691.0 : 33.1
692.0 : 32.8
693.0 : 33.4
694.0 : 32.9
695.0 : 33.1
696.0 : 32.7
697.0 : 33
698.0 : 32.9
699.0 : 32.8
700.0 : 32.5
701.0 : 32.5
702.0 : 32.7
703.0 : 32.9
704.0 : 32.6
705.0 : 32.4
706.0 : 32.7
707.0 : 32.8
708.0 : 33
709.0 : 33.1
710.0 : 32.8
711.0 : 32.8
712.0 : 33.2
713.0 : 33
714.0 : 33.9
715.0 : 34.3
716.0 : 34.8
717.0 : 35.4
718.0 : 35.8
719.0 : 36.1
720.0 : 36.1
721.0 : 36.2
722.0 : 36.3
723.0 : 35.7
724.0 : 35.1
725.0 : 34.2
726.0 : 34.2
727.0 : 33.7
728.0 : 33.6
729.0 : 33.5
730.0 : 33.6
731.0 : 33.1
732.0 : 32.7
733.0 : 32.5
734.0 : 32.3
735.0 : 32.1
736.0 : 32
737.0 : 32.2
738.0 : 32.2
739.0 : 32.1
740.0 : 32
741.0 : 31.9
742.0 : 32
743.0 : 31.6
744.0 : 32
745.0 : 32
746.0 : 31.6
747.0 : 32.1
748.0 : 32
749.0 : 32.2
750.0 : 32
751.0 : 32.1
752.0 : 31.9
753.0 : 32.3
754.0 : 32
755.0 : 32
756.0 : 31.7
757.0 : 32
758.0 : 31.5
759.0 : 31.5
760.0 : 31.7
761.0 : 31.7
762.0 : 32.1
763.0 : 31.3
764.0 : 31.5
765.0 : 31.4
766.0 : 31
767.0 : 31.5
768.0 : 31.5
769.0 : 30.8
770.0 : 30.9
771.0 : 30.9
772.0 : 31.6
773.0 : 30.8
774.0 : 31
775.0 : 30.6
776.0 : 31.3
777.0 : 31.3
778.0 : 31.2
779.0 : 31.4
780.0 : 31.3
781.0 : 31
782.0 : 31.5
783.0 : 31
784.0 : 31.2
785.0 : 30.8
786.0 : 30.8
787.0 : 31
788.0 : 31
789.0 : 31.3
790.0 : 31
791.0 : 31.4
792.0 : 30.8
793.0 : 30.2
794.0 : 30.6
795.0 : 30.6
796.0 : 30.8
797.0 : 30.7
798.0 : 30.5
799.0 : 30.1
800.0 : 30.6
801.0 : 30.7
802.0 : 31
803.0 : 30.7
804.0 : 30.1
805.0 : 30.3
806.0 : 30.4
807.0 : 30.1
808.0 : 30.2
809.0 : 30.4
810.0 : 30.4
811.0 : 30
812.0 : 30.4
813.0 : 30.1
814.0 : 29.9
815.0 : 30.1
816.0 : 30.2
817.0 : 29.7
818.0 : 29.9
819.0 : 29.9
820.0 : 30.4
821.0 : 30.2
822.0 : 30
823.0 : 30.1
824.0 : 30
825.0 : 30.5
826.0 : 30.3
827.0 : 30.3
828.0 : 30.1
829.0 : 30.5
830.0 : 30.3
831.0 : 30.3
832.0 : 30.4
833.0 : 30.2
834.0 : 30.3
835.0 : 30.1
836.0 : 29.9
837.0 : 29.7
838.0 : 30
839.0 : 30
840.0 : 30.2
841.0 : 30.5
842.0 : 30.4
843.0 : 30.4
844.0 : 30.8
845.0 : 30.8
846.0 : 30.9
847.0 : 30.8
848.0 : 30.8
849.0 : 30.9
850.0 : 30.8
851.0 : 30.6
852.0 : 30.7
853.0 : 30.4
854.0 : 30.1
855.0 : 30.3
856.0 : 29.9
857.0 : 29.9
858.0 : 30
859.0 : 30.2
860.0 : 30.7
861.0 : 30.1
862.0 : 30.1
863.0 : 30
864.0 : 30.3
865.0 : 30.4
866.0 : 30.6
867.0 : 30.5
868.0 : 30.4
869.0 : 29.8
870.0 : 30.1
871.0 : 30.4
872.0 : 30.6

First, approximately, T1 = 0.202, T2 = 0.20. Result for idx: 0.000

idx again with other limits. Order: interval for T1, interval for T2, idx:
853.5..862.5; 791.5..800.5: 0.000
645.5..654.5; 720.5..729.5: -0.215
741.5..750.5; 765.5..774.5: -0.028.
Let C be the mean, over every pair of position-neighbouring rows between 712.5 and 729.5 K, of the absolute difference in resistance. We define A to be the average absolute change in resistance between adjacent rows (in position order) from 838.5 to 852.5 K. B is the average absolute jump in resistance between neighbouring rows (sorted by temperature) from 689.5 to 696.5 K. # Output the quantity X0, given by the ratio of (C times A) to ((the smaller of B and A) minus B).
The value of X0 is -0.2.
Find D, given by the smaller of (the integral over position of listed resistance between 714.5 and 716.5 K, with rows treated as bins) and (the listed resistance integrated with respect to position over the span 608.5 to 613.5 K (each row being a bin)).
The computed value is 69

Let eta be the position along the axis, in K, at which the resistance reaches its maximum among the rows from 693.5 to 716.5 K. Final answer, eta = 716.0 K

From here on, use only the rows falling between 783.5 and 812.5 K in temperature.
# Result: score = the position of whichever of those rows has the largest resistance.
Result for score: 791.0 K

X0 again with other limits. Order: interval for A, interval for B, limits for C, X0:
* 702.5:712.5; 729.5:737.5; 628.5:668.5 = -1.1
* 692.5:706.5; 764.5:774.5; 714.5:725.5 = -0.7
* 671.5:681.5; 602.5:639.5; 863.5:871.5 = -4.4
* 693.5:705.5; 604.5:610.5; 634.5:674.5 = -0.1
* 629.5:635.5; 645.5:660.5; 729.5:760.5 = -5.7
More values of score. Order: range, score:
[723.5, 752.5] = 724.0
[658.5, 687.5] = 660.0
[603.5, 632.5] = 605.0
